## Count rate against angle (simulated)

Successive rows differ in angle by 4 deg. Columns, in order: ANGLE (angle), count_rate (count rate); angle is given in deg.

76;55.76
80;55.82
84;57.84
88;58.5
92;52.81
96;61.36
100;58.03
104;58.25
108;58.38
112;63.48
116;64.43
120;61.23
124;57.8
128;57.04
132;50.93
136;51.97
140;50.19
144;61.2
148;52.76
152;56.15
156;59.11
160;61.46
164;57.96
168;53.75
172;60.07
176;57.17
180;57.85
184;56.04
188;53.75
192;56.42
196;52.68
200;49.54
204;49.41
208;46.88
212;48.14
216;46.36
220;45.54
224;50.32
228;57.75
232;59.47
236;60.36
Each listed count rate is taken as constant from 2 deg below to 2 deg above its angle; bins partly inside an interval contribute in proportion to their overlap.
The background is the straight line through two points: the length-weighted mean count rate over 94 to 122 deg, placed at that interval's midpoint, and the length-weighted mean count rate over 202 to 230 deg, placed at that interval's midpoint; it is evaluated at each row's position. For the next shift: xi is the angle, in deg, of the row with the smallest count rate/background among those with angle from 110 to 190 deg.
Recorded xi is 132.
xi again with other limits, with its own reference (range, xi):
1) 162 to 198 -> 168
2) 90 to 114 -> 92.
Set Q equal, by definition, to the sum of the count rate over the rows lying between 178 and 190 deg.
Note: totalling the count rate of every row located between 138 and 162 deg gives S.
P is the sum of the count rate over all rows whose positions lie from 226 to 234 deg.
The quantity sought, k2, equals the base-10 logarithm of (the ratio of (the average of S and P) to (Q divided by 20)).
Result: 1.44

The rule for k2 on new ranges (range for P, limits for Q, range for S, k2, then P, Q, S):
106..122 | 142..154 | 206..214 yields 1.30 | 248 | 170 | 95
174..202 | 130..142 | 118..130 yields 1.56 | 383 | 153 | 176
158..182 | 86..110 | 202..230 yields 1.30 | 348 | 347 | 344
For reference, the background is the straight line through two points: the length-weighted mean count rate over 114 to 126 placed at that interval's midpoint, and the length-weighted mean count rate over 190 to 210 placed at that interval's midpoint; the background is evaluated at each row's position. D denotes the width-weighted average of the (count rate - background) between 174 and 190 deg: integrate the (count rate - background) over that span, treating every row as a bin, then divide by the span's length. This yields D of 2.9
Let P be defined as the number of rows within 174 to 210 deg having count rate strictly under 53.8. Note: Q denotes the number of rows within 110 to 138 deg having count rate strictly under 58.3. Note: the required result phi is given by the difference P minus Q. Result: 1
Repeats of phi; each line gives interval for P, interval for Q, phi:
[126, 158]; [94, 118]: 2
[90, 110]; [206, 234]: -5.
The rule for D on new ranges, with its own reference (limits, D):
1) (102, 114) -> -2.6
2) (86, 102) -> -6.8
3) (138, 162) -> -0.5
